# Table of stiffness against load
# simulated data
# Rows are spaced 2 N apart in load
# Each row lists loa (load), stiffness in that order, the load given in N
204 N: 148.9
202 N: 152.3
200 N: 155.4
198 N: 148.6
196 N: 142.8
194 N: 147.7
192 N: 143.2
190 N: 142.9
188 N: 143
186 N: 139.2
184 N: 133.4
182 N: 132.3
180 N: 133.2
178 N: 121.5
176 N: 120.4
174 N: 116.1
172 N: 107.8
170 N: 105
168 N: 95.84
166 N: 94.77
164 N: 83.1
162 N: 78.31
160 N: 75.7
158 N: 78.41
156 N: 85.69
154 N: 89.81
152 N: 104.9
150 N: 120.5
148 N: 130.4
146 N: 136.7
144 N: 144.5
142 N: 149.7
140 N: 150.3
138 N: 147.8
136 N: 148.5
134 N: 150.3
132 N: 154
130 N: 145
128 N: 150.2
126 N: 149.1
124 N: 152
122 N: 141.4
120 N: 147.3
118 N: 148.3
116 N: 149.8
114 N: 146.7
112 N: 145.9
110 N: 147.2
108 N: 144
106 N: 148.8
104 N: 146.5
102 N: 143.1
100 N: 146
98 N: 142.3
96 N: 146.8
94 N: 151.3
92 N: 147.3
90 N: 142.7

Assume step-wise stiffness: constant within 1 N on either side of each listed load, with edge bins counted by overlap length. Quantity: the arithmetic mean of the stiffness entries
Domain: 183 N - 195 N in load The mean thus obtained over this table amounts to 142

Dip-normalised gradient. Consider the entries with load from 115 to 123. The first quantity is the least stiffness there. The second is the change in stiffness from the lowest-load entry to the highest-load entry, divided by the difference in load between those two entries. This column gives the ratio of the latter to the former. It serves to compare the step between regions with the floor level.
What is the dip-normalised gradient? -0.01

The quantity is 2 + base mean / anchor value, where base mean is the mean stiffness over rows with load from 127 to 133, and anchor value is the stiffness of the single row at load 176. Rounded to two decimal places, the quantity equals 3.24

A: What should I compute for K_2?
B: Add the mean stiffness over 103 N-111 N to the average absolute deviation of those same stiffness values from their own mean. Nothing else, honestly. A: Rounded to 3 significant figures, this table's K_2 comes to 148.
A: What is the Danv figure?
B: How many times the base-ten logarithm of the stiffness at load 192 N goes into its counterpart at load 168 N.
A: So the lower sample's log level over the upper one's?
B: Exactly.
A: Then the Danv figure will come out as 0.92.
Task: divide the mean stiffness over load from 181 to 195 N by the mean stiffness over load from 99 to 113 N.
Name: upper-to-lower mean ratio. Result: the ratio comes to 0.96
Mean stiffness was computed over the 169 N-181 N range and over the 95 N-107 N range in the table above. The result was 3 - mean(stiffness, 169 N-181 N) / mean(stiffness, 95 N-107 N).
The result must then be 2.19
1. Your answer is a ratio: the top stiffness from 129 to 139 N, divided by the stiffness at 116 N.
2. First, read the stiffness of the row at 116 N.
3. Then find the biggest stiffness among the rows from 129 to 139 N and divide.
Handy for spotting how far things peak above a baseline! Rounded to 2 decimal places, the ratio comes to 1.03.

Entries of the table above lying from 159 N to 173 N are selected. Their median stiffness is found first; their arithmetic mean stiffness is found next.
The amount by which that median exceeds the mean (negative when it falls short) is 3.3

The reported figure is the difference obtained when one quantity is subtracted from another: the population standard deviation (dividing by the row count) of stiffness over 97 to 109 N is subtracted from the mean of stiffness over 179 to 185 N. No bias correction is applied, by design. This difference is 131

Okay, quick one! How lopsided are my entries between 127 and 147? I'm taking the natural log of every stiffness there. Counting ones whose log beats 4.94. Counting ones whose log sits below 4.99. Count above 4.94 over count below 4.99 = 3.0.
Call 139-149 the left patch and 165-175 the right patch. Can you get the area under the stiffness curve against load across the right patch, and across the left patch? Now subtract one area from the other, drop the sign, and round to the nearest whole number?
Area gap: 384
